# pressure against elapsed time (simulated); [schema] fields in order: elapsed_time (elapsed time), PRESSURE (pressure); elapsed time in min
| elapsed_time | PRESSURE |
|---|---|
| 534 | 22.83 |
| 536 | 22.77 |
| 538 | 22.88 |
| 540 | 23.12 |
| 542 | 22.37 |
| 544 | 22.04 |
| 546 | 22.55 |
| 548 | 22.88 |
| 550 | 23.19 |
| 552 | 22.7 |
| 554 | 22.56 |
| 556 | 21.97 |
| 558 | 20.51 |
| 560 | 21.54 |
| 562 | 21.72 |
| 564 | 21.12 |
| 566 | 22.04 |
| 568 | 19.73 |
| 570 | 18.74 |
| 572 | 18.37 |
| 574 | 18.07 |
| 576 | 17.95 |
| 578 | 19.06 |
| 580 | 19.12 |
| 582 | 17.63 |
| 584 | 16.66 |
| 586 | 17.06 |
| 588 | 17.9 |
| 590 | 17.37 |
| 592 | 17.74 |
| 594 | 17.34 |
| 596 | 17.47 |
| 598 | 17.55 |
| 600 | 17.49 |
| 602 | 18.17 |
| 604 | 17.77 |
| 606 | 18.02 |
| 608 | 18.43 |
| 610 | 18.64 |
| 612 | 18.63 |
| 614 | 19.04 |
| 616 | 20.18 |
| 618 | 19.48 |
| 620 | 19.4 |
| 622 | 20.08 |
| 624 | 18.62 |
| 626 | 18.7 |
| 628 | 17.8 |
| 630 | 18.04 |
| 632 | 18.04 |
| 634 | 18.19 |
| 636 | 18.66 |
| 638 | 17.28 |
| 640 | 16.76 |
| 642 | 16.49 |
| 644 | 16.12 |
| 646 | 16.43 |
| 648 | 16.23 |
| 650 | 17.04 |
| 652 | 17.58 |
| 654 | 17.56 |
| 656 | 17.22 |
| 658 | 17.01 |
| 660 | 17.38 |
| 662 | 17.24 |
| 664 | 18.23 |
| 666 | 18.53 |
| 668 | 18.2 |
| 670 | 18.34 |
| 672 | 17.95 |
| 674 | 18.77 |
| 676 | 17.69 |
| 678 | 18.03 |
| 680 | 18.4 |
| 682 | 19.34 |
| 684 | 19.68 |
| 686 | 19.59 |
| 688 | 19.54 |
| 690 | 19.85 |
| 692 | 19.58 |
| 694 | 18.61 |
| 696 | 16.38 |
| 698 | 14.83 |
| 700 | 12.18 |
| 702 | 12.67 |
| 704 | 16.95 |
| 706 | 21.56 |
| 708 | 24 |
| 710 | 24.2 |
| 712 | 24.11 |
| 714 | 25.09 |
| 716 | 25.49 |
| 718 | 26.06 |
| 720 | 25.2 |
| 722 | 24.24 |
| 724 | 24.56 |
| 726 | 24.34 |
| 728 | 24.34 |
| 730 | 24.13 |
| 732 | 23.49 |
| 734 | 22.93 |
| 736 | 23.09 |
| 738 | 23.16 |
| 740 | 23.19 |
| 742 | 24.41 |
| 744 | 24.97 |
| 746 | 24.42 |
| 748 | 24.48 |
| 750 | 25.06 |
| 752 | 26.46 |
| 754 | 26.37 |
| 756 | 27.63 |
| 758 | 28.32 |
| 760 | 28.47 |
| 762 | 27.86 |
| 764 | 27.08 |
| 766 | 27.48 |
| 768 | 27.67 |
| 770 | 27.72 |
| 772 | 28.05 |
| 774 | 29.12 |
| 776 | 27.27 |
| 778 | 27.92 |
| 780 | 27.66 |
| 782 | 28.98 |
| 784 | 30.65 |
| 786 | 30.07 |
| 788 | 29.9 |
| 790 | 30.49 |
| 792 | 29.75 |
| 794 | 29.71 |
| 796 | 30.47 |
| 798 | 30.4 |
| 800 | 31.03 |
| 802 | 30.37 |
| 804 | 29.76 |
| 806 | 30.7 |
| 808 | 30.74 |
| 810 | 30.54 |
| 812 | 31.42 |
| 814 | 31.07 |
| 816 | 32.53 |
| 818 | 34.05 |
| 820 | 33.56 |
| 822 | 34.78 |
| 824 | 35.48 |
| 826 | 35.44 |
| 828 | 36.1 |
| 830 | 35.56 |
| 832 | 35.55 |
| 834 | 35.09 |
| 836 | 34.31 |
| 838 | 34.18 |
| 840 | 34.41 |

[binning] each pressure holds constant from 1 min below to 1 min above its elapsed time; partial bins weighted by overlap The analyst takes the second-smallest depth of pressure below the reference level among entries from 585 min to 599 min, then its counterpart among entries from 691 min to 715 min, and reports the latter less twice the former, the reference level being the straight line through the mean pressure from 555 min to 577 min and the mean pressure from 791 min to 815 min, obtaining -4.9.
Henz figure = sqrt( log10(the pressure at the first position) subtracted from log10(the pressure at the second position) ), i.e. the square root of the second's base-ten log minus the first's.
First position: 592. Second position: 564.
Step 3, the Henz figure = 0.28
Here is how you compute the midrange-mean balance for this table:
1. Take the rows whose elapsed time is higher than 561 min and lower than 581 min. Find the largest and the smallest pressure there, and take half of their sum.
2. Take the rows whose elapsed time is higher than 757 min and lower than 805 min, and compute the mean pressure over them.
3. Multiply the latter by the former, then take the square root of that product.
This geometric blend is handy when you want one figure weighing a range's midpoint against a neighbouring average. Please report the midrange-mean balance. 24.1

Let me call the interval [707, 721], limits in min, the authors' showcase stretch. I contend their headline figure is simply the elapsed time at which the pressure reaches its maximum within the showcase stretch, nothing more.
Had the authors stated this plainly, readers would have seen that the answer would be 718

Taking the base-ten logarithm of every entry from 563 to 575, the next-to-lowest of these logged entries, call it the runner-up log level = 1.26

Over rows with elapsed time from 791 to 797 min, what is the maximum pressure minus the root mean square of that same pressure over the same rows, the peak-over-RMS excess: 0.49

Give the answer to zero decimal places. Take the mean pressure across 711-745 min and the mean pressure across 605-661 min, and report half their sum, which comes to 21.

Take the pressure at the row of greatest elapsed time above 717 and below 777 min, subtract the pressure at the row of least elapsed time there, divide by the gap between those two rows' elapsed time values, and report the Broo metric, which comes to 0.02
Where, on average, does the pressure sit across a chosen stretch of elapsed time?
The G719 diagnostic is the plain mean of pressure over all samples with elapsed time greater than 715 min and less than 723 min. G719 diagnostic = 25.2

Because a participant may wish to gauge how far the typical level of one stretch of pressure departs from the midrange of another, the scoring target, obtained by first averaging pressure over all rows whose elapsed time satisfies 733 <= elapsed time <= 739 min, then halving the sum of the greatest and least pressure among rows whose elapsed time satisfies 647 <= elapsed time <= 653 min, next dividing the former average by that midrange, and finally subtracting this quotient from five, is 3.6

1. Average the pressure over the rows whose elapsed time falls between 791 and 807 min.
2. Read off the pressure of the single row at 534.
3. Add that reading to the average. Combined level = 53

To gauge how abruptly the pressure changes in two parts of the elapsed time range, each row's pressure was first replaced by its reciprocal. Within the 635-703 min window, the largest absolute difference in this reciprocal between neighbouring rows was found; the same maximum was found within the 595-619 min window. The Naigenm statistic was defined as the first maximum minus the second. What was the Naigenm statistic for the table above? 0.012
